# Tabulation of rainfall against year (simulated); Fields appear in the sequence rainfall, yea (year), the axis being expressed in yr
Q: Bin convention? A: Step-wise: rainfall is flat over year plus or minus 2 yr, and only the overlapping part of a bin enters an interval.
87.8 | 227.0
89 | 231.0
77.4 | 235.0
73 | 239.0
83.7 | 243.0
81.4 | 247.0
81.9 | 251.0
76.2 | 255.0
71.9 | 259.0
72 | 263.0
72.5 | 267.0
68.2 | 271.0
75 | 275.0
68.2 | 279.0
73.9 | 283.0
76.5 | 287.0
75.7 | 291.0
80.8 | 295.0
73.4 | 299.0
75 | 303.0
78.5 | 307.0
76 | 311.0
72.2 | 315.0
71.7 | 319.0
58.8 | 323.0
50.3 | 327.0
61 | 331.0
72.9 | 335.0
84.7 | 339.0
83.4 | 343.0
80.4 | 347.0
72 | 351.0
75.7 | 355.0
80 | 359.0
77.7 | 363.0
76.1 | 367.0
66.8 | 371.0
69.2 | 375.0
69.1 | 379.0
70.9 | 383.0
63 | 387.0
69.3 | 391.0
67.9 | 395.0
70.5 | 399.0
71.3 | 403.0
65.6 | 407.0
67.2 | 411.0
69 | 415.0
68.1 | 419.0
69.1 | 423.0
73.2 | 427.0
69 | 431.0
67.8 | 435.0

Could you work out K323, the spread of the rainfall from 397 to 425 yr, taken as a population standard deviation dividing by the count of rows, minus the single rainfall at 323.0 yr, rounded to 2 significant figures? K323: -57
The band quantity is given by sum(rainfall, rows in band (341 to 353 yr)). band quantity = 236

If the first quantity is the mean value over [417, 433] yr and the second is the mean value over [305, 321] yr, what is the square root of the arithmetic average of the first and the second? 8.5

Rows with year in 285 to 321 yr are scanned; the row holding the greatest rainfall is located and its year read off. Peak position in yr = 295.0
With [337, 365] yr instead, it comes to 339.0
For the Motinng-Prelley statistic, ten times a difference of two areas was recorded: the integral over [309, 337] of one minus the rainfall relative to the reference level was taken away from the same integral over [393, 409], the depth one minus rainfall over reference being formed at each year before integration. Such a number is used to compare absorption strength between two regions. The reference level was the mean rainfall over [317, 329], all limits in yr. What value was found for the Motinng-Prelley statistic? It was 4.5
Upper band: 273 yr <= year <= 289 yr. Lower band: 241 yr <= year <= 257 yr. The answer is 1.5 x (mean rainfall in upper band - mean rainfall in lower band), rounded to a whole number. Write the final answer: -11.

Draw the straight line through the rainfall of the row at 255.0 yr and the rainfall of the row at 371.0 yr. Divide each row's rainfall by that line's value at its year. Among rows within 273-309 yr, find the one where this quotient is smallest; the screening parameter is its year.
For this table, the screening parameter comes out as 279.0 yr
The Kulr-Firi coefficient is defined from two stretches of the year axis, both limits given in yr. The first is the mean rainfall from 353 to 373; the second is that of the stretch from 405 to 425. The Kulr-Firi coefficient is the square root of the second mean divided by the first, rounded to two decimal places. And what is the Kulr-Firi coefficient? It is 0.95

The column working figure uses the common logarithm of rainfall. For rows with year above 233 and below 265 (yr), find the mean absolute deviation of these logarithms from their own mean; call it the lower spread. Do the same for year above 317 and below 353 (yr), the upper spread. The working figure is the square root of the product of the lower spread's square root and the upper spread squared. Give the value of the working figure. 0.023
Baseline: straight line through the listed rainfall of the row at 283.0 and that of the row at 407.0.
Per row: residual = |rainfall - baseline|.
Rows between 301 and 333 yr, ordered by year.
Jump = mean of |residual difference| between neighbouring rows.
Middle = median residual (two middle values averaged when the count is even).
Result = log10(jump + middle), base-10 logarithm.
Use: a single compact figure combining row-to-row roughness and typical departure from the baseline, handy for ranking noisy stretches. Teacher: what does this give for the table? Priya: 1.0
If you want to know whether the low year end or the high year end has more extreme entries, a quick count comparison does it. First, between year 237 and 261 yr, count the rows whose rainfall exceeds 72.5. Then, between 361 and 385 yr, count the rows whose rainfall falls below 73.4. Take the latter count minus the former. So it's -1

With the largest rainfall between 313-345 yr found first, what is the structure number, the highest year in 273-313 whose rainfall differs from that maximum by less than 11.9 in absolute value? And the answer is 311.0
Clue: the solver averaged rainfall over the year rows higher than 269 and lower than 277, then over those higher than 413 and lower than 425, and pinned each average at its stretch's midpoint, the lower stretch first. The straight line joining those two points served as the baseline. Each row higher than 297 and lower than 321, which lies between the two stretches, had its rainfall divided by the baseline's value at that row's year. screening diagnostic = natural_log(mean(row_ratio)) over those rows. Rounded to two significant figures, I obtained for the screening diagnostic 0.049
